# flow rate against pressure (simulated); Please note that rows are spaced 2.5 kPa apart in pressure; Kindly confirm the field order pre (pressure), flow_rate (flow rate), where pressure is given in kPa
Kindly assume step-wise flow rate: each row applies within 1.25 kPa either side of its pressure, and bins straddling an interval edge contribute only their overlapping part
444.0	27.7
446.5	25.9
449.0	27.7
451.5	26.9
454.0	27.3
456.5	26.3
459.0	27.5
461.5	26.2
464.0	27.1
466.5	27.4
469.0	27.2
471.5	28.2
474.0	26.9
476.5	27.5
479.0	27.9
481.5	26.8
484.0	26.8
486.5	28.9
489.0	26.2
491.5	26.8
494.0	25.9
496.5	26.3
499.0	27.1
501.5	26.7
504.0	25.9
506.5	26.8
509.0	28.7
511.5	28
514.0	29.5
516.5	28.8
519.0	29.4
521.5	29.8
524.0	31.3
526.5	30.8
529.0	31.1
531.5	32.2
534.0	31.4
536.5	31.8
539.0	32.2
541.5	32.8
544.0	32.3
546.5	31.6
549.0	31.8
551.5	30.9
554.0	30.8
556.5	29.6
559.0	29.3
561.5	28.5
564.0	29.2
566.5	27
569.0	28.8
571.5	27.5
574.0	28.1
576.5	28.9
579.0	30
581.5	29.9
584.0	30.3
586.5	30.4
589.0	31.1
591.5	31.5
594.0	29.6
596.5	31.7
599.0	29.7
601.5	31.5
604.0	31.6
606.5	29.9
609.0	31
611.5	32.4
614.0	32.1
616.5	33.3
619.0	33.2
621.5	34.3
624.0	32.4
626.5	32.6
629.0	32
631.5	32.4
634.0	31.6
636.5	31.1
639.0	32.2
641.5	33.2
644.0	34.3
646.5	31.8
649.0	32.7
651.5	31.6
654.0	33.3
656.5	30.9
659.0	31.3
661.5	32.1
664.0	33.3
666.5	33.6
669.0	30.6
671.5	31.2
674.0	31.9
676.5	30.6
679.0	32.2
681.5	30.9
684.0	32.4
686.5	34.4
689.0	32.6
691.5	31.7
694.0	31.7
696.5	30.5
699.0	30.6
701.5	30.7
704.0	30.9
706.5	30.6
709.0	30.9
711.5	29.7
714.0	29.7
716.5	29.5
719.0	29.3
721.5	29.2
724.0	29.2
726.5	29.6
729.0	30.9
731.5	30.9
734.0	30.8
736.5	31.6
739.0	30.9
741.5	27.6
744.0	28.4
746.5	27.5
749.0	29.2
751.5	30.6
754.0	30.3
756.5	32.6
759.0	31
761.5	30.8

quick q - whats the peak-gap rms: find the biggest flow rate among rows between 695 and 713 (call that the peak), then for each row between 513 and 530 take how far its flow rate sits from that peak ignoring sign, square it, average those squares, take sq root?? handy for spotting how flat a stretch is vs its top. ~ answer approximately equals 1.2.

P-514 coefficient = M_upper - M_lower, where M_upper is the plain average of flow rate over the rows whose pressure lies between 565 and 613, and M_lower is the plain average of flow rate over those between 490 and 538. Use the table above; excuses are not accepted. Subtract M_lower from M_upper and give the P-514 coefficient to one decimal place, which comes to 1.2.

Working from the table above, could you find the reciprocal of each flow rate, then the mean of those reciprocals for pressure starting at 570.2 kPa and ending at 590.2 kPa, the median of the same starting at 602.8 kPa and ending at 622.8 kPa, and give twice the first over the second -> 2.19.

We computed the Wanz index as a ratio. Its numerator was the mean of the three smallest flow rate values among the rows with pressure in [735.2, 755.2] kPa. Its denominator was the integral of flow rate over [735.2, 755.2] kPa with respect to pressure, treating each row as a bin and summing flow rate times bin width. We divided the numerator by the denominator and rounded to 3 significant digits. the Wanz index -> 0.0472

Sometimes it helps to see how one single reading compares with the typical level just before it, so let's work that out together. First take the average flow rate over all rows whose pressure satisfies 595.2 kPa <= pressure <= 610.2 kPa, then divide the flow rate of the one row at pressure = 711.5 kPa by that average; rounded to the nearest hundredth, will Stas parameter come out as 0.96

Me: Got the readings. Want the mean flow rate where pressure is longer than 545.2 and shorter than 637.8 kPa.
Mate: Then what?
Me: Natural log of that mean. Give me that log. 3.43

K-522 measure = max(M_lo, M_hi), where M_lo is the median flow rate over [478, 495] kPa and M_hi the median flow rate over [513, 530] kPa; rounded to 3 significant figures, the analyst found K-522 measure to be 29.8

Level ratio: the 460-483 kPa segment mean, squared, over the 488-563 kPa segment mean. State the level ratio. 25.2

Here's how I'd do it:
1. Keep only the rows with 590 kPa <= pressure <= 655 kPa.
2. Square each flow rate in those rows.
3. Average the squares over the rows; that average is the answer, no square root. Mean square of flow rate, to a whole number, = 1028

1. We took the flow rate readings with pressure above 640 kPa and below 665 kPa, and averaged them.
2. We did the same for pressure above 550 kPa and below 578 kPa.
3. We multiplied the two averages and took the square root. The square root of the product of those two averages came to 30.7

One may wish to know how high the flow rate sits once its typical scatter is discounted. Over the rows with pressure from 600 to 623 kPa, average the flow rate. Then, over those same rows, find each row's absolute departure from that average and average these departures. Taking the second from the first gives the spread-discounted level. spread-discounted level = 31.1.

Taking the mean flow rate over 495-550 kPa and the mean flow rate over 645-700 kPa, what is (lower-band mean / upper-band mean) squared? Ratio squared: 0.87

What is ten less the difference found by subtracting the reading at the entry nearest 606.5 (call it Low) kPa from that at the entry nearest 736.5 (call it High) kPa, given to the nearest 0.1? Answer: 8.3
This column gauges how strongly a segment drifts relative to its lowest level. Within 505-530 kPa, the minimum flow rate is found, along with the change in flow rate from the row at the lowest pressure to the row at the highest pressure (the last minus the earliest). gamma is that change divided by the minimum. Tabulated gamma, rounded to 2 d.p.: 0.16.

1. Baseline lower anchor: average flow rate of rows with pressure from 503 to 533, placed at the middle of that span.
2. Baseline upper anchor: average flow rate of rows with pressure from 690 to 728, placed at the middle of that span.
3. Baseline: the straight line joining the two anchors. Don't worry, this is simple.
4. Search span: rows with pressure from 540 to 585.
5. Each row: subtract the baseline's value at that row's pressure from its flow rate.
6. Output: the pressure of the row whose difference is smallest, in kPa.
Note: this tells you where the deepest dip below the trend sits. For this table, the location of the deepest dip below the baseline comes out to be 566.5 kPa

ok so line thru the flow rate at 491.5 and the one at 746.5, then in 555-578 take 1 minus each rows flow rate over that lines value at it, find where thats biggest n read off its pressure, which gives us 566.5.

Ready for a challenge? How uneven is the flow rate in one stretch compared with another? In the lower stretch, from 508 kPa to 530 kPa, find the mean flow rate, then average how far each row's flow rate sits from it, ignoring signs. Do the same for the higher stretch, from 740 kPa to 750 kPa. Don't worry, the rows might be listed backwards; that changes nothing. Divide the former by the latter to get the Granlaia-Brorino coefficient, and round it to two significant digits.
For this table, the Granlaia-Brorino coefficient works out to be 1.5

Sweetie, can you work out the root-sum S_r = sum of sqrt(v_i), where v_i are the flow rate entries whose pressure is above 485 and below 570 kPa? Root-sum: 184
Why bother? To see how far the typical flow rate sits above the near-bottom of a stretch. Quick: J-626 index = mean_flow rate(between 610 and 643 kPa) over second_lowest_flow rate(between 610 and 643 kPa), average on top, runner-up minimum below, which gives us 1.03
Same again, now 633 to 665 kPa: 1.04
